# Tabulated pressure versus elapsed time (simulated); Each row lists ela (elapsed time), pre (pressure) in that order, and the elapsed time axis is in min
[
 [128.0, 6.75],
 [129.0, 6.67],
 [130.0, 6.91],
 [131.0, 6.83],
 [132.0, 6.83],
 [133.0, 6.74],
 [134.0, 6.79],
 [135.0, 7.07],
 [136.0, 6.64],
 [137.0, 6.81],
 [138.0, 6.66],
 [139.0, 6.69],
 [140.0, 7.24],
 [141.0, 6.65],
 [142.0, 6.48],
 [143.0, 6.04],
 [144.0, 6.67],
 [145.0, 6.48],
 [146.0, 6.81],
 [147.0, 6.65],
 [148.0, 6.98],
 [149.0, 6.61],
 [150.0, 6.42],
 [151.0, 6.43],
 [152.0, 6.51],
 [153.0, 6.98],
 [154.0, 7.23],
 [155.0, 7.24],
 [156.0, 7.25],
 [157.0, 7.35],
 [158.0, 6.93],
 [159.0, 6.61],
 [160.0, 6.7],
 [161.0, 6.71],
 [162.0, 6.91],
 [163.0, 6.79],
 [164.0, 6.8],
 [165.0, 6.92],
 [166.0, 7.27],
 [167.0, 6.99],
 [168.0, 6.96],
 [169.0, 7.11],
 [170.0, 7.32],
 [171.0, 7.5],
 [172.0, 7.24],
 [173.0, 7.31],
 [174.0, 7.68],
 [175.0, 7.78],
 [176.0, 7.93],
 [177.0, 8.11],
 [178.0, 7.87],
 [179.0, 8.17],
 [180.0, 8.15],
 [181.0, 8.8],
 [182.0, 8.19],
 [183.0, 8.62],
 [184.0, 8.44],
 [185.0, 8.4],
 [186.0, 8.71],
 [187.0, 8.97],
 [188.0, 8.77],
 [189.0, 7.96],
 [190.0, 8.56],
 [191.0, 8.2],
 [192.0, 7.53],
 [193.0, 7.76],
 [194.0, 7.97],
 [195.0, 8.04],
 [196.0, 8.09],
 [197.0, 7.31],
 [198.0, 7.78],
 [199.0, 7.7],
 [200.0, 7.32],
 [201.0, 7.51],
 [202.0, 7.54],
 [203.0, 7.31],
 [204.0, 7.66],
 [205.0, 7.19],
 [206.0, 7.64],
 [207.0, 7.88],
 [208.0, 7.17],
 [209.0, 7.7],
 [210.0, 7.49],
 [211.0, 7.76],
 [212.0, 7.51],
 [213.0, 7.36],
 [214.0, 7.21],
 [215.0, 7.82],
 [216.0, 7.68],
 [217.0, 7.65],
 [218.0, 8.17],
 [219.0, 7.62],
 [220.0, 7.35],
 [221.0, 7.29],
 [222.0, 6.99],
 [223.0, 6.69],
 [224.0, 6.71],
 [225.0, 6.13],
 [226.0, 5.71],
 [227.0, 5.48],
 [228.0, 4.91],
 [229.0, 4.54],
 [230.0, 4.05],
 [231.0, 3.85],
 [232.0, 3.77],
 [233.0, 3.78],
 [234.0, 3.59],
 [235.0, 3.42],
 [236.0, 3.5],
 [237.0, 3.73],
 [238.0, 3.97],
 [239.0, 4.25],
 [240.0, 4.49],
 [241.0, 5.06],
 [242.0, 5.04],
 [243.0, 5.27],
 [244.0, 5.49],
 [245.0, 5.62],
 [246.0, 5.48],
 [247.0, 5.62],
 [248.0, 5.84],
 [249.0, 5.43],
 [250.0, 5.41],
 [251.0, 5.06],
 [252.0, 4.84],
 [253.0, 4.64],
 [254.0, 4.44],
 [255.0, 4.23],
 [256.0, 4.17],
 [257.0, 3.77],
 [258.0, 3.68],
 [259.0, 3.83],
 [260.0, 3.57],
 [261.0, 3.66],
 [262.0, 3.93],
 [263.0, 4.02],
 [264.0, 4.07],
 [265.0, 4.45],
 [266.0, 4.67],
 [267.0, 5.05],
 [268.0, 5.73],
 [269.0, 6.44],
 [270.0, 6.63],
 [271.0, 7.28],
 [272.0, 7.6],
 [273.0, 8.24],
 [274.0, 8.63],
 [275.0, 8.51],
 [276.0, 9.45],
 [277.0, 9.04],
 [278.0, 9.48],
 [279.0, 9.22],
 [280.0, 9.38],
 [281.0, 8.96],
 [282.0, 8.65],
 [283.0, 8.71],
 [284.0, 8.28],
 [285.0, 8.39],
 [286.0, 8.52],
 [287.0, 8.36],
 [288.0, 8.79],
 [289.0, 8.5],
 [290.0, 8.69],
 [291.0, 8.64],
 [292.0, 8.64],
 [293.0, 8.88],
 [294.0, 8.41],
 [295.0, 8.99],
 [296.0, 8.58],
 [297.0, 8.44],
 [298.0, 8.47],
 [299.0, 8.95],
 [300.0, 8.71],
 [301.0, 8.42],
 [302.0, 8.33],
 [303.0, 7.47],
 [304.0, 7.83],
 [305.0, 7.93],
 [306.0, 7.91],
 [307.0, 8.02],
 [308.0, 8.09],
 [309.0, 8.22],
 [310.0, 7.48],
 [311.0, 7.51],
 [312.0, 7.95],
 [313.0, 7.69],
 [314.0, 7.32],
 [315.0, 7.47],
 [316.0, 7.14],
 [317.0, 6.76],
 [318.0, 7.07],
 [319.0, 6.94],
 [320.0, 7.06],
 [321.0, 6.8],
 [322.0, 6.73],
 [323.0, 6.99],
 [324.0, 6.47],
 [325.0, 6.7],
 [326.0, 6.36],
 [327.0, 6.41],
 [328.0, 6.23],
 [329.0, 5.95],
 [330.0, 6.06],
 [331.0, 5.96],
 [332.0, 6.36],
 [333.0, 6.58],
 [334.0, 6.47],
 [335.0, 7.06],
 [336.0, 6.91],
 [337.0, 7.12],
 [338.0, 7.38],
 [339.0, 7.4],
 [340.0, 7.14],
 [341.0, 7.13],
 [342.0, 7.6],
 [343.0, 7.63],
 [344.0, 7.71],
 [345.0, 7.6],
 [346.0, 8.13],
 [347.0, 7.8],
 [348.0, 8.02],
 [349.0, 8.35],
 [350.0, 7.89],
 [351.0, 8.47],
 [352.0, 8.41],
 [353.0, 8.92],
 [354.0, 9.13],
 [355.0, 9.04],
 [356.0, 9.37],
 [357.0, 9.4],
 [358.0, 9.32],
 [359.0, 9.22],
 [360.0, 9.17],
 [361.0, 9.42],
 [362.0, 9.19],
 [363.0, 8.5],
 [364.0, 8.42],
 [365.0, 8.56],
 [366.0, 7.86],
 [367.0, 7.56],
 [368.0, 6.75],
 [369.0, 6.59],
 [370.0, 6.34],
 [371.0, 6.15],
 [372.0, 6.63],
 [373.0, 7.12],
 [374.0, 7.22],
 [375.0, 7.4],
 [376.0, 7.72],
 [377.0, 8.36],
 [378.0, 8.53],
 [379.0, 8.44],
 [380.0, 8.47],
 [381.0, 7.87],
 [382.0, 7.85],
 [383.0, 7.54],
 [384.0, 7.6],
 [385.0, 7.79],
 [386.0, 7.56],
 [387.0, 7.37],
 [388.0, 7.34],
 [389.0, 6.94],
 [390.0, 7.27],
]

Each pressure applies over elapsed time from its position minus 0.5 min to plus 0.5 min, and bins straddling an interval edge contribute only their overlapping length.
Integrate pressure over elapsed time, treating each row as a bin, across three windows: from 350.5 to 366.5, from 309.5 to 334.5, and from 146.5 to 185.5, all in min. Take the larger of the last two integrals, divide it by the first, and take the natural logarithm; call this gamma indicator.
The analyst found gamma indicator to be 0.7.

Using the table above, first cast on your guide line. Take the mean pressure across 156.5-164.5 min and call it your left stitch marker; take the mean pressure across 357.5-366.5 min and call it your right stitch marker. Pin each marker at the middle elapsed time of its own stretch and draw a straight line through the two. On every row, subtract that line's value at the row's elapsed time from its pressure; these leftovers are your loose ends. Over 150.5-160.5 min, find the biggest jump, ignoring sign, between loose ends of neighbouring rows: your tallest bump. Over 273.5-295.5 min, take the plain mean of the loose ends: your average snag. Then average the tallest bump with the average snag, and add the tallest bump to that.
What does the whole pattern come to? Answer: 1.0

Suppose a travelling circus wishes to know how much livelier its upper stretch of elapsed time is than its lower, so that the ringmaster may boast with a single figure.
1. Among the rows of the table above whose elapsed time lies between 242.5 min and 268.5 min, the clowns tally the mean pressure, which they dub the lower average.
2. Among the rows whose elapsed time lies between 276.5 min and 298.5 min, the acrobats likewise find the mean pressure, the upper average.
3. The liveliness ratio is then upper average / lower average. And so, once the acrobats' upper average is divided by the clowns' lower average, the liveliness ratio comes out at 1.86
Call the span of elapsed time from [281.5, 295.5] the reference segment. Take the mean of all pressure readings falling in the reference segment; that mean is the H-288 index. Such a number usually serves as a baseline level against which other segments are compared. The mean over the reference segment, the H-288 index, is 8.6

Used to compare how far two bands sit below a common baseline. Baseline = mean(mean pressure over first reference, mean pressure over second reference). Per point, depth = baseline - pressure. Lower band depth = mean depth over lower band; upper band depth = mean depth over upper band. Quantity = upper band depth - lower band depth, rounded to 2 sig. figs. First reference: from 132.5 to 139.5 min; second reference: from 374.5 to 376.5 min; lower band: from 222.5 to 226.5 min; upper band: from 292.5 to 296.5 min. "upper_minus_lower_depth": -2.4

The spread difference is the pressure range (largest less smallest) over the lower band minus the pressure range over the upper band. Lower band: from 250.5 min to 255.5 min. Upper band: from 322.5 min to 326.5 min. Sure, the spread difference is 0.2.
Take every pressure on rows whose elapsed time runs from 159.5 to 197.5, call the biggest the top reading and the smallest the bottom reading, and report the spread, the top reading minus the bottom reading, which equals 2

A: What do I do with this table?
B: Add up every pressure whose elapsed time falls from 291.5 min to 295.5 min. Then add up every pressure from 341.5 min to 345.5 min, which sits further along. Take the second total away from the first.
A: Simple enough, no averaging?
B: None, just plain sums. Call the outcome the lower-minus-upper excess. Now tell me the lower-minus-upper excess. 4.4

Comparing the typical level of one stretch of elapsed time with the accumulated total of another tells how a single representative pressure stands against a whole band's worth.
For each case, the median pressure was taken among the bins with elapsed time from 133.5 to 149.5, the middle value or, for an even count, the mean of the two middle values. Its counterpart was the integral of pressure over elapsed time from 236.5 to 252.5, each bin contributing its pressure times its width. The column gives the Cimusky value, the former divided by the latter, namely 0.08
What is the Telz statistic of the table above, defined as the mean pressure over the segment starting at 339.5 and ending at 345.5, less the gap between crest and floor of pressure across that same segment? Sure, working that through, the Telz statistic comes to 6.9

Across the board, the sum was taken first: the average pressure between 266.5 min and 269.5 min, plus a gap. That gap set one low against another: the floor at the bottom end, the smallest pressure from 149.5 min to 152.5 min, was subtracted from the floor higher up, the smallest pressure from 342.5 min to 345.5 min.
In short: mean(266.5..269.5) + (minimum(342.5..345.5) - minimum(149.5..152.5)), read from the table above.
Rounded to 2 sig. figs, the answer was 6.9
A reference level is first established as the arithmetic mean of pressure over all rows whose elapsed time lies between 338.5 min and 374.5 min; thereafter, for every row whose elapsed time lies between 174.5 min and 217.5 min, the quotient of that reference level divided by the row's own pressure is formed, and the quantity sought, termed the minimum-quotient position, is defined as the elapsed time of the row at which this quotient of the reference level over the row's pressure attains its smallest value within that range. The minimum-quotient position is 187.0 min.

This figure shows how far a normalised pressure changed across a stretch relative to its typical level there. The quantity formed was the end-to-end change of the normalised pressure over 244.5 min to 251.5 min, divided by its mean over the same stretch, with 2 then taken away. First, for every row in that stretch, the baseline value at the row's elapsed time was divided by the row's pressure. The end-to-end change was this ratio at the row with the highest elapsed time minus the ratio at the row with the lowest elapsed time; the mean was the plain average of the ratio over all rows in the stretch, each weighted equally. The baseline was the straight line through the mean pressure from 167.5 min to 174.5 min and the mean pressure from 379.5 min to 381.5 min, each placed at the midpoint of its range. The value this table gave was -1.89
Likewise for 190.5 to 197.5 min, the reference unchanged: -1.88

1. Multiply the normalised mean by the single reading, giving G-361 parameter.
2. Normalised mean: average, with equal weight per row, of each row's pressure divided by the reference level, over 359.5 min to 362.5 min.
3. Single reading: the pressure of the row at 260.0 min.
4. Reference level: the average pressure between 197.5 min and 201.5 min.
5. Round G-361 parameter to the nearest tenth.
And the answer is 4.4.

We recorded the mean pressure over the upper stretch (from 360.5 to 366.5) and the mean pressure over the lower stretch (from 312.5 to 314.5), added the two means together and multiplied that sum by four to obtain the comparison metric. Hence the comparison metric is 65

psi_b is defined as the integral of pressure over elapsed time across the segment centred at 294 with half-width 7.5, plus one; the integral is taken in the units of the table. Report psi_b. 130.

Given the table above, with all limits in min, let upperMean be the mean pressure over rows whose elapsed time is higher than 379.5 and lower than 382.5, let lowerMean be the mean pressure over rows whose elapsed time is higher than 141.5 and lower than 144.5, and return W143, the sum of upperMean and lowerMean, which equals 14.5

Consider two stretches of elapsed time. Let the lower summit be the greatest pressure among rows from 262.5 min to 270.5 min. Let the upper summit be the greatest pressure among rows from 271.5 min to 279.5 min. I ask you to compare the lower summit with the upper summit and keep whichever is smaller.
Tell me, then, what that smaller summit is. 6.6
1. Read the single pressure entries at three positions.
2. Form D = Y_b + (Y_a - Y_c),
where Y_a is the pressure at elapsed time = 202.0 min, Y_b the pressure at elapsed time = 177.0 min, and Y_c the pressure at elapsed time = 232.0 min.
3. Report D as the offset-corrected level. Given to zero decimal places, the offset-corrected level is 12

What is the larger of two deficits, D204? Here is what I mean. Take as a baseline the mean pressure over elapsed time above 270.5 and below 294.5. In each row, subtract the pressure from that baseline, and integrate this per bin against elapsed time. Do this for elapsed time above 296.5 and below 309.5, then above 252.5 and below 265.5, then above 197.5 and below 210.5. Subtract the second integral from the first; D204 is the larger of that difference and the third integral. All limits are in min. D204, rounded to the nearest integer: 14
